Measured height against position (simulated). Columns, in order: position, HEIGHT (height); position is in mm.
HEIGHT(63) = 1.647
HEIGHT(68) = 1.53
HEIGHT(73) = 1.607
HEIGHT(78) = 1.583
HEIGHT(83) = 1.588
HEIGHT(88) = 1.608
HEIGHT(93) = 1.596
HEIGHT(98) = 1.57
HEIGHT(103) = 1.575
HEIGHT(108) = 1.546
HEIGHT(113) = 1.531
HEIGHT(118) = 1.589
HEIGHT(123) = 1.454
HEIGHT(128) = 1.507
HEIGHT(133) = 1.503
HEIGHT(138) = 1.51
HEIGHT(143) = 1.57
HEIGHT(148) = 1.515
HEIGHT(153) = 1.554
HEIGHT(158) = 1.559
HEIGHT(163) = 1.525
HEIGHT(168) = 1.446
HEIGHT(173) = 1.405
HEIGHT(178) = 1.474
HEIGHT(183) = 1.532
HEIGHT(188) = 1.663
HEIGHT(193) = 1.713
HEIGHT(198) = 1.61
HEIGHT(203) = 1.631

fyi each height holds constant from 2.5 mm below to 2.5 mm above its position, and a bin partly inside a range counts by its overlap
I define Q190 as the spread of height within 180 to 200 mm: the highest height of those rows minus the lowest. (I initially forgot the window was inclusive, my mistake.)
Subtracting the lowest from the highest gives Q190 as 0.18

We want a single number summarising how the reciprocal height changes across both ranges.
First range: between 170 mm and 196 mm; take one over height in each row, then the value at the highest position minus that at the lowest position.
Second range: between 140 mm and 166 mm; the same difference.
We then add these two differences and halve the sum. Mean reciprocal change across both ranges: -0.055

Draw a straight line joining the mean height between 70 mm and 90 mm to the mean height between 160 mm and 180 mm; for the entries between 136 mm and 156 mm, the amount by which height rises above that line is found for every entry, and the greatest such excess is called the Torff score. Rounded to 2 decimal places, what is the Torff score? 0.07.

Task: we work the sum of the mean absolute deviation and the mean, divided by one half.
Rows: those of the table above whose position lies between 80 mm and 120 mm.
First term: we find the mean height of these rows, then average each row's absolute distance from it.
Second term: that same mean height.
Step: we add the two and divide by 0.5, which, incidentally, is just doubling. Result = 3.19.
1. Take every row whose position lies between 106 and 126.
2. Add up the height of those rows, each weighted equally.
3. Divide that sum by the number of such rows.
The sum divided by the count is 1.53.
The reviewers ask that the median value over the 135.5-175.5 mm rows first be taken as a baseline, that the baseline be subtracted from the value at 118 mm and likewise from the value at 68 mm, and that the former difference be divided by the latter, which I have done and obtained 6.9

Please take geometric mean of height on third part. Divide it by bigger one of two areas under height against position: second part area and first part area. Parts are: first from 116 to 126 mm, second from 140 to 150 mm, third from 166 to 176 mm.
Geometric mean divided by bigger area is 0.092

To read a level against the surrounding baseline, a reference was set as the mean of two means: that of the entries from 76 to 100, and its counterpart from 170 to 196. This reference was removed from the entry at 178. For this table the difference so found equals -0.10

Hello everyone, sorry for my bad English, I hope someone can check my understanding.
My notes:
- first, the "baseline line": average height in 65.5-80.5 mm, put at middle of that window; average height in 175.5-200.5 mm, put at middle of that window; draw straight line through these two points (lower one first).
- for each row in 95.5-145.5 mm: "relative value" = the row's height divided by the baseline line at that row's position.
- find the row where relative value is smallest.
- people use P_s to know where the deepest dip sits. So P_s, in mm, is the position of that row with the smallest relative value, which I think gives 123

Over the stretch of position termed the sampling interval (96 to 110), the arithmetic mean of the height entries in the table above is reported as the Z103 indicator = 1.56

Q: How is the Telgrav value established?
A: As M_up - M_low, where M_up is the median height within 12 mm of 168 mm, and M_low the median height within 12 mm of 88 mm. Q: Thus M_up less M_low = -0.11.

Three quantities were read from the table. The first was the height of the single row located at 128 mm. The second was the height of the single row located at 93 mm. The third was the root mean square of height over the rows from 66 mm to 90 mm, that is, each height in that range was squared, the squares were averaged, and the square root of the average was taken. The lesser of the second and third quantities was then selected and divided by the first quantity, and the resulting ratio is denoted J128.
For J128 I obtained 1.05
